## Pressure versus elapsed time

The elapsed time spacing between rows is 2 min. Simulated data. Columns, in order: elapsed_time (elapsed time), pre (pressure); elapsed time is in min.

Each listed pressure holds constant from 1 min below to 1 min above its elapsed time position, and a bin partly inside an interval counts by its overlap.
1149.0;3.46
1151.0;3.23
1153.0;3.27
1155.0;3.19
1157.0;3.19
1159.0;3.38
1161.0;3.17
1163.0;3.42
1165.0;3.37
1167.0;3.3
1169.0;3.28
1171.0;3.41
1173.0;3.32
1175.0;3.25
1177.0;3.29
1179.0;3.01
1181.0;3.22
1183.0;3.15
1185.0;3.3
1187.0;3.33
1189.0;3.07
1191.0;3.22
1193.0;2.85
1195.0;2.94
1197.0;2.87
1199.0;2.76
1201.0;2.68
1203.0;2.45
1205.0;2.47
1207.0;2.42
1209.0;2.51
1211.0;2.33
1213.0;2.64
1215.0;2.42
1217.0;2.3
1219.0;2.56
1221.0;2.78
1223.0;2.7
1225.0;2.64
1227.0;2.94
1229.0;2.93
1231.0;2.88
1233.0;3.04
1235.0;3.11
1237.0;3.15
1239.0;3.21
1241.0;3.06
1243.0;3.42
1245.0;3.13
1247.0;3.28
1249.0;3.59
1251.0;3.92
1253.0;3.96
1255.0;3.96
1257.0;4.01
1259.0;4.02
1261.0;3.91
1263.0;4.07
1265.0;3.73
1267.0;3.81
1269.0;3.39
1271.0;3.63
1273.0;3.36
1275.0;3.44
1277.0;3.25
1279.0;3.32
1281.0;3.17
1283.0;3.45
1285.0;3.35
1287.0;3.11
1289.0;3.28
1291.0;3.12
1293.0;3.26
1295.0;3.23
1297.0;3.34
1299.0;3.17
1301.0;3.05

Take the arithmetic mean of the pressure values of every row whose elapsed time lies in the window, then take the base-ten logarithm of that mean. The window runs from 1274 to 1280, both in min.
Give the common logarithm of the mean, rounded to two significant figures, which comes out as 0.52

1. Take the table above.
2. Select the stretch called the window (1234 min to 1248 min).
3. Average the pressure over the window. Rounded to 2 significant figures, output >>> 3.2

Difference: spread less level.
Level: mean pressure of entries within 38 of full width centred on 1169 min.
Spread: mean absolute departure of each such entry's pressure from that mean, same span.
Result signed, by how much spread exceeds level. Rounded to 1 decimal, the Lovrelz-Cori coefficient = -3.2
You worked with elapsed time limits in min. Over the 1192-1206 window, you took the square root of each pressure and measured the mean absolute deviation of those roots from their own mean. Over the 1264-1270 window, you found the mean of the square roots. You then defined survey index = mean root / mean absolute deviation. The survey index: 40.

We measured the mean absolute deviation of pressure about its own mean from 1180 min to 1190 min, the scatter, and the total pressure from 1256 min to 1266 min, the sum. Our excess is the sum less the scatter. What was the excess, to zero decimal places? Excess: 20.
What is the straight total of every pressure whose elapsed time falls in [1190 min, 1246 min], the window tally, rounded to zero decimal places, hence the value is 78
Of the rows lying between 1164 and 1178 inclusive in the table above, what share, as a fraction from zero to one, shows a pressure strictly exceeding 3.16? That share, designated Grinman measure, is 1.0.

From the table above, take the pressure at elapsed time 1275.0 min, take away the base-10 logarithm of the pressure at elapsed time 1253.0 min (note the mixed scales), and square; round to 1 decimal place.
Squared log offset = 8.1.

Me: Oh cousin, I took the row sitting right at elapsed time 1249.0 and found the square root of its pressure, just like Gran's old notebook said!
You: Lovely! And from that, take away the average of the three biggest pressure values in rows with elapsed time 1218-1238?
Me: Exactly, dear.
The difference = -1.2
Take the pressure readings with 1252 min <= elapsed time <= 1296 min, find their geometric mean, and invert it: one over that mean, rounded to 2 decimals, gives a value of 0.28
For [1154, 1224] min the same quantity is 0.34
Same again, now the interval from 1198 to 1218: 0.40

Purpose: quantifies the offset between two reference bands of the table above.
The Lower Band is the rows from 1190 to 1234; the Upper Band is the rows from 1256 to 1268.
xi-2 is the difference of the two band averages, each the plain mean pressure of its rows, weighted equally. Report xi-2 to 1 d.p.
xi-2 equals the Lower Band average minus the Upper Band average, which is -1.2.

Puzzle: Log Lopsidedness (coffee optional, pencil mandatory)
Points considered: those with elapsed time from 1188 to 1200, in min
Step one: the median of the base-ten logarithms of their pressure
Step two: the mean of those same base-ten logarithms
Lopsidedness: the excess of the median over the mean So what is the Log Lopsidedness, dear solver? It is -0.0064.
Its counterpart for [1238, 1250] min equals -0.0043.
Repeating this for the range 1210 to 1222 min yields -0.0018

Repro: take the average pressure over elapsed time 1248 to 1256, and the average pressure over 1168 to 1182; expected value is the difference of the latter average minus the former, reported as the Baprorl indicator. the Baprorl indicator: -0.6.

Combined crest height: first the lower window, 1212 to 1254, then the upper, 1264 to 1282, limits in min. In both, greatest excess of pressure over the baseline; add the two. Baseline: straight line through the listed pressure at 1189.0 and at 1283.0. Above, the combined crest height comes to 1.06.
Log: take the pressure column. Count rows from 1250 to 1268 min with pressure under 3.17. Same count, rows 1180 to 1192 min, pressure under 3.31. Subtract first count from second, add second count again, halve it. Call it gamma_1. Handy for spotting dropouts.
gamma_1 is 5.0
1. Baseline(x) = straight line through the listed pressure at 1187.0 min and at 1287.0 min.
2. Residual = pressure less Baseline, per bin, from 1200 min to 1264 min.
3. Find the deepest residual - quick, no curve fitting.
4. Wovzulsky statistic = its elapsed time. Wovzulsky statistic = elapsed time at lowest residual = 1217.0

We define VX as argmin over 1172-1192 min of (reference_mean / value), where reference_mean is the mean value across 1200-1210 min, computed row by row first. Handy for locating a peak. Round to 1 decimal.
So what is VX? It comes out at 1187.0 min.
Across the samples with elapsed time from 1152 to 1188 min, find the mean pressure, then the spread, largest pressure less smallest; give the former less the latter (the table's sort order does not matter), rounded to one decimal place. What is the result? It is 2.9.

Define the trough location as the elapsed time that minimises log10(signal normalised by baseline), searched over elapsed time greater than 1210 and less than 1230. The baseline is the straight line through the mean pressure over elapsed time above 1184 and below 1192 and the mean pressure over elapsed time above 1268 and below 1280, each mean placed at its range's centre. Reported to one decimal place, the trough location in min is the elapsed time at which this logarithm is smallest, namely 1217.0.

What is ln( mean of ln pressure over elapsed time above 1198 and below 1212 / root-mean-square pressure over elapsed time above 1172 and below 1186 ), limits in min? -1.25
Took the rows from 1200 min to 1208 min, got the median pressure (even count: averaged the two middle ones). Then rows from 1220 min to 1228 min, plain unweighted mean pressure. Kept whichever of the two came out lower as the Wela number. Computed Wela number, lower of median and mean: 2.46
